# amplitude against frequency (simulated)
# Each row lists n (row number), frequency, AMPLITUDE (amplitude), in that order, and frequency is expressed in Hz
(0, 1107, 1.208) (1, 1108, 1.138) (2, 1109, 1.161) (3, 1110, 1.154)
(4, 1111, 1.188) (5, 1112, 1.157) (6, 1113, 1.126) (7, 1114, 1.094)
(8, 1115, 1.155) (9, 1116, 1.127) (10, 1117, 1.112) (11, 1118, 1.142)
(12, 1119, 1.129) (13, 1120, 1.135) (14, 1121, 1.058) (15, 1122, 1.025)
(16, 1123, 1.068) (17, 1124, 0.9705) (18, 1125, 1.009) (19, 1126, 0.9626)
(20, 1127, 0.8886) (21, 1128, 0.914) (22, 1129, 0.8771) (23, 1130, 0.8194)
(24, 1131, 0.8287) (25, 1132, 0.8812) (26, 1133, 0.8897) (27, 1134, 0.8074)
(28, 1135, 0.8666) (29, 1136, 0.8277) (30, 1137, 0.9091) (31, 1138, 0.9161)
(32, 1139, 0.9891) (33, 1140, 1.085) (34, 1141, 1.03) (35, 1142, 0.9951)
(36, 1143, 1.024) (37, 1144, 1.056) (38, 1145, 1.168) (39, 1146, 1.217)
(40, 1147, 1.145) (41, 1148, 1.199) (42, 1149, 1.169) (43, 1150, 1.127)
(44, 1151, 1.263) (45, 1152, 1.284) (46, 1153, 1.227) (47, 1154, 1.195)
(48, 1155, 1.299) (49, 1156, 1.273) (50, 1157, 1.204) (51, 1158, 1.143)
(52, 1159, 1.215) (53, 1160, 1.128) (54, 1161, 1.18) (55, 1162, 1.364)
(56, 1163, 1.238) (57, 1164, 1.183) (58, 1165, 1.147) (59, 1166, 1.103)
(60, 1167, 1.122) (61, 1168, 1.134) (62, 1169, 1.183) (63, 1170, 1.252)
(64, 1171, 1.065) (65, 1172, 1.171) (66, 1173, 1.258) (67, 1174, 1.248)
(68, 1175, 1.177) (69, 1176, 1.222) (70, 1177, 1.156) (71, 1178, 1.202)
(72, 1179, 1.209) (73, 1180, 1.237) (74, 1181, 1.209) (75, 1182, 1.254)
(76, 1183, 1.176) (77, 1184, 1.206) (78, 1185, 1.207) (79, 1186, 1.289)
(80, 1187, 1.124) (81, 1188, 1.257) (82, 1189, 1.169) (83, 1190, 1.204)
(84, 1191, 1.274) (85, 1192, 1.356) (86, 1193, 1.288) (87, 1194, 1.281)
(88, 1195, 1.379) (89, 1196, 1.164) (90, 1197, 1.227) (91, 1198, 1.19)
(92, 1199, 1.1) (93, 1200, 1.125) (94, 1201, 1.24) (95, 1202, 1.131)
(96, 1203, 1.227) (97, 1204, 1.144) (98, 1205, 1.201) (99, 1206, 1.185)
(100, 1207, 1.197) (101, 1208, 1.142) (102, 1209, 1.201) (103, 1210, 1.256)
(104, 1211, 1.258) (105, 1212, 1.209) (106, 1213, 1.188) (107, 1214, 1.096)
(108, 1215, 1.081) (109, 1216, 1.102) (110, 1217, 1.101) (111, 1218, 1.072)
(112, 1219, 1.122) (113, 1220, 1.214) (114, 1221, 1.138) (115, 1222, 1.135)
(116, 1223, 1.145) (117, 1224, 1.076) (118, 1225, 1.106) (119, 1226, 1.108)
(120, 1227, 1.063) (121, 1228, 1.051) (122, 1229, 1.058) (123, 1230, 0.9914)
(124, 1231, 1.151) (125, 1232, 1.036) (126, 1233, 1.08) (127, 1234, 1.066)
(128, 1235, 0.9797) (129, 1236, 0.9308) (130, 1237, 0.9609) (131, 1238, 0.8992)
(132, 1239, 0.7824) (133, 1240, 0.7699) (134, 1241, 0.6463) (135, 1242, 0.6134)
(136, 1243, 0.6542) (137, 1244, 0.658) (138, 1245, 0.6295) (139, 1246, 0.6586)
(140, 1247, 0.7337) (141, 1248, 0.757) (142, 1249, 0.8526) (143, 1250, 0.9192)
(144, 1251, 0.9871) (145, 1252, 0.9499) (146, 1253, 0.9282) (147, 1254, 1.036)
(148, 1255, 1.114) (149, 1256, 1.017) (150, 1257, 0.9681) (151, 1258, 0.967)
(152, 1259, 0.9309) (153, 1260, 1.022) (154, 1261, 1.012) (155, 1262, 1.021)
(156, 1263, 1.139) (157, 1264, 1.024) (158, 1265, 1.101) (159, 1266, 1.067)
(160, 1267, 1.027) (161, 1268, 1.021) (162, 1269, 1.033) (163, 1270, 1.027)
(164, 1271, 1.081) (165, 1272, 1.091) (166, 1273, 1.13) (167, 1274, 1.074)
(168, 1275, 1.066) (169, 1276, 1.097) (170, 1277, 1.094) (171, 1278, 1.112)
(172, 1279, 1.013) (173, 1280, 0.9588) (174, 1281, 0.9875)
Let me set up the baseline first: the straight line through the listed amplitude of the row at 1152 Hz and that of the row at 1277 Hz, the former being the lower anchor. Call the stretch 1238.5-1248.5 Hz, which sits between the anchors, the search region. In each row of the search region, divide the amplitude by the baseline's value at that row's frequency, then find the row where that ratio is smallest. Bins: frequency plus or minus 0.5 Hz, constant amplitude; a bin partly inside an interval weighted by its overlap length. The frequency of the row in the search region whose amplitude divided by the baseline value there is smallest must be 1242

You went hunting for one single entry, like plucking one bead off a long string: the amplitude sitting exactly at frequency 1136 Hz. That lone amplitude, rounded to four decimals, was 0.8277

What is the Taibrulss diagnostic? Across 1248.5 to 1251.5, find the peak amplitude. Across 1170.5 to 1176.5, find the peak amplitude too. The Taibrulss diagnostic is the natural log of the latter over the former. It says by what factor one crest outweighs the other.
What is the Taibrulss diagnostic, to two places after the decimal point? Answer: 0.24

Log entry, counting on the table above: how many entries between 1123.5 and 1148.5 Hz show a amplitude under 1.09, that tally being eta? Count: 21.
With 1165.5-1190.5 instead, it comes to 1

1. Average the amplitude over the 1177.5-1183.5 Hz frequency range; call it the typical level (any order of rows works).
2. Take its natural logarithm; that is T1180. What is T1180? 0.19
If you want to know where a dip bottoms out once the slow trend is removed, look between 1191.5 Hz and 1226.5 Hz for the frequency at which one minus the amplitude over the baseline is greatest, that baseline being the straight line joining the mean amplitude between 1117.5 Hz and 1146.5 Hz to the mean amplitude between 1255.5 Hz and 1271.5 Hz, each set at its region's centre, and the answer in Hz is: 1218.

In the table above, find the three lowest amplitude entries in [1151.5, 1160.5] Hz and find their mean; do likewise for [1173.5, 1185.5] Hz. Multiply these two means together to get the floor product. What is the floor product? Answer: 1.4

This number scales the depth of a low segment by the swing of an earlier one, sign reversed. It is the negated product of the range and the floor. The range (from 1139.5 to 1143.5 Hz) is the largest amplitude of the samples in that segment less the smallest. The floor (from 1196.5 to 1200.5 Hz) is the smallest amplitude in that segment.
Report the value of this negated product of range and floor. -0.099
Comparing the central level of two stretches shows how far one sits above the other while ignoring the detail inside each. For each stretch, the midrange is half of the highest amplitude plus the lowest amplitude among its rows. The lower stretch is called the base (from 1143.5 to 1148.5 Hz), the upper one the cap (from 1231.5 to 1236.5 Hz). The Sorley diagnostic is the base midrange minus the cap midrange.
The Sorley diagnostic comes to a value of 0.13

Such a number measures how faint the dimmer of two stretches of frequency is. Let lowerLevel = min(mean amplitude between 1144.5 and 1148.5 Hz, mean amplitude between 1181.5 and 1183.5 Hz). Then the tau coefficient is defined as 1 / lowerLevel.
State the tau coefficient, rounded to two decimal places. 0.85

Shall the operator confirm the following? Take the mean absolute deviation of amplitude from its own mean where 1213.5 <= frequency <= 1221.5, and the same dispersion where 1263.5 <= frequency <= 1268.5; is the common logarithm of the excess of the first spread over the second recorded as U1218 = -2.54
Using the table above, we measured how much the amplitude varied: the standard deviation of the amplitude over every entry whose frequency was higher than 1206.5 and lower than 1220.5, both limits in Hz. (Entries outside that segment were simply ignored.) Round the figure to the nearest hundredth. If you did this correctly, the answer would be 0.06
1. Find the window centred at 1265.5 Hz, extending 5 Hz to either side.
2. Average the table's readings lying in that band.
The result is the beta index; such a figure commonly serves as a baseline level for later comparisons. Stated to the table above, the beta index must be 1.0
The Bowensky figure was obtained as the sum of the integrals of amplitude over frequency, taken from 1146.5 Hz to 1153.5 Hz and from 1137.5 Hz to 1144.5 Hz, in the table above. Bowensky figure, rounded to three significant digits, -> 15.5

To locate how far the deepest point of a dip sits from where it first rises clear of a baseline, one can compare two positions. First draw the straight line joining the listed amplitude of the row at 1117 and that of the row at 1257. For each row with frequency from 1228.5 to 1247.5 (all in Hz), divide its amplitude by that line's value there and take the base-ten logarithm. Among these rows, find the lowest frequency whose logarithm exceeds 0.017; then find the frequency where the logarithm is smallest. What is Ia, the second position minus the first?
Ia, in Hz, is 13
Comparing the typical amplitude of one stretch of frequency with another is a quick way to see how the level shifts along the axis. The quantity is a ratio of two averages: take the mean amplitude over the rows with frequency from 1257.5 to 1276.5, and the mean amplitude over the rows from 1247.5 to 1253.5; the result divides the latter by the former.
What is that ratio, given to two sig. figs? 0.86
